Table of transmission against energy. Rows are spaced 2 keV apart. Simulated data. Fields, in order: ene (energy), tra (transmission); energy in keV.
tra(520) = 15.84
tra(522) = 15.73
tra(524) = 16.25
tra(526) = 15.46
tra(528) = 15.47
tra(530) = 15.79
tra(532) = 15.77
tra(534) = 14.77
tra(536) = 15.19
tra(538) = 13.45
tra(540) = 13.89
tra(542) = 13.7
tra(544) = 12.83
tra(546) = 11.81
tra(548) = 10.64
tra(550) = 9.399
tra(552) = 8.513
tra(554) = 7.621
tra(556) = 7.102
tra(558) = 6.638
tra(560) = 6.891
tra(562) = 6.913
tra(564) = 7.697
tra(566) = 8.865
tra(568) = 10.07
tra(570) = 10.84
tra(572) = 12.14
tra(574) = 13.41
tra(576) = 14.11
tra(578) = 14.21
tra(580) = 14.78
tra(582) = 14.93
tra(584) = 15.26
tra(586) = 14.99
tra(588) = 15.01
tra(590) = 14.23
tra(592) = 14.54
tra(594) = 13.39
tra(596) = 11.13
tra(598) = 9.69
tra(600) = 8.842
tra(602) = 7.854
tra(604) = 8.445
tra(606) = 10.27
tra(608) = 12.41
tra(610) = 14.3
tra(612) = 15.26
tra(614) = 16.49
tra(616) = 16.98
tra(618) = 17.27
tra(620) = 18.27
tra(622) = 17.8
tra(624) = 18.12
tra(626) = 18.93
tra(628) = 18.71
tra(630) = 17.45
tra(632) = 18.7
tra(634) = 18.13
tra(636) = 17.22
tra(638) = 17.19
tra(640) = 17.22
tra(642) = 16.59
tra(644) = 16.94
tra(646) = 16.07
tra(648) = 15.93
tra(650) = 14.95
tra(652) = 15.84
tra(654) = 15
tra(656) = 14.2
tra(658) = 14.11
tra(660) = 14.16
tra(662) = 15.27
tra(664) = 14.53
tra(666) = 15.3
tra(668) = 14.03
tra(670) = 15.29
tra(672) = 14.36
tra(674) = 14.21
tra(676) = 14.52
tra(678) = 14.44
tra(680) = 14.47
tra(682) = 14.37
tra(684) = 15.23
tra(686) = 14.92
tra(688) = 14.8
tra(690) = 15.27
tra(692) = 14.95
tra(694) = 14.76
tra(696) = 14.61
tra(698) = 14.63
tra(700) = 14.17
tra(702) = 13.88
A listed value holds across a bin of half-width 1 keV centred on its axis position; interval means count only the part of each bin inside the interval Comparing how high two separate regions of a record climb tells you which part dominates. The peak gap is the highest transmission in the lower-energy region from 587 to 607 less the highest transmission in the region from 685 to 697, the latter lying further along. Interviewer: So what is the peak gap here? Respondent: -0.26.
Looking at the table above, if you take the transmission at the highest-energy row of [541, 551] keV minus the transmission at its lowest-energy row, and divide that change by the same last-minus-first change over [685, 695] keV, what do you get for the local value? 27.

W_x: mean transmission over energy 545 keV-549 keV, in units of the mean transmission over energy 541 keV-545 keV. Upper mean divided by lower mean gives 0.85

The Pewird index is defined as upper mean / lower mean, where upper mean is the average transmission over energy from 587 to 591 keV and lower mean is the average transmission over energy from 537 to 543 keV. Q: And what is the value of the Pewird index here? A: 1.07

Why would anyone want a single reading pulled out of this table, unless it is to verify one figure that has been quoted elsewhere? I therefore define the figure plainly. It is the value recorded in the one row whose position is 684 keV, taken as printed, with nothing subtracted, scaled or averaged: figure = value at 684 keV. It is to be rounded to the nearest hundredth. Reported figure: 15.23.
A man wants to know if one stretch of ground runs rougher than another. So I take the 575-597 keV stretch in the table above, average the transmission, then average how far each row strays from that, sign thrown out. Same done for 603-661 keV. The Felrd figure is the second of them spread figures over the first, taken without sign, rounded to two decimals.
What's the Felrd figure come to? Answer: 2.47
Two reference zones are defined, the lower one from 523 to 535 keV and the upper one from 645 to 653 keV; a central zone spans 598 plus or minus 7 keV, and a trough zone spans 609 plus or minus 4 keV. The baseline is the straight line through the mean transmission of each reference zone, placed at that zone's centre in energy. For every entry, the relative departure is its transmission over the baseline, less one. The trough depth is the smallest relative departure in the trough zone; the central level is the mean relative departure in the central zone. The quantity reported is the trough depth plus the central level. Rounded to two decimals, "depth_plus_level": -0.67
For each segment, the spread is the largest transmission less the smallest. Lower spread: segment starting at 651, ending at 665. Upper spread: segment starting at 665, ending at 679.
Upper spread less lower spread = 0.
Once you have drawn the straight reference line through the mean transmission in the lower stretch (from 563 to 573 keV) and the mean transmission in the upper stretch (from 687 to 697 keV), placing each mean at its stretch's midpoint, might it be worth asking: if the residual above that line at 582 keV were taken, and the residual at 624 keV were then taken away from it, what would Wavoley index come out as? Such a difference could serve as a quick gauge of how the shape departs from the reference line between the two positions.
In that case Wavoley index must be -1.5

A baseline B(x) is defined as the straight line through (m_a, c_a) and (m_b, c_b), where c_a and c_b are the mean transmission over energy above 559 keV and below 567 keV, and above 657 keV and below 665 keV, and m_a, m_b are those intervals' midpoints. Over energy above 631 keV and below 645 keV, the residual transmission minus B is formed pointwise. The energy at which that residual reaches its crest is 632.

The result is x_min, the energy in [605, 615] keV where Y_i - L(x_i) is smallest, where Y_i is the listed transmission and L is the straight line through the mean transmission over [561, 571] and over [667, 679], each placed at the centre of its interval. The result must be 606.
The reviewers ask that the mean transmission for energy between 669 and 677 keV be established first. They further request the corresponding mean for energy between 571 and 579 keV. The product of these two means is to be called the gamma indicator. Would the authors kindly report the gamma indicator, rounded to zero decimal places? 197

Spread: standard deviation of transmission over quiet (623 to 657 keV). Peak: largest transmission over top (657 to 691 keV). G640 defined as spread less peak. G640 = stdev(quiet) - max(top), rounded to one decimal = -13.9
